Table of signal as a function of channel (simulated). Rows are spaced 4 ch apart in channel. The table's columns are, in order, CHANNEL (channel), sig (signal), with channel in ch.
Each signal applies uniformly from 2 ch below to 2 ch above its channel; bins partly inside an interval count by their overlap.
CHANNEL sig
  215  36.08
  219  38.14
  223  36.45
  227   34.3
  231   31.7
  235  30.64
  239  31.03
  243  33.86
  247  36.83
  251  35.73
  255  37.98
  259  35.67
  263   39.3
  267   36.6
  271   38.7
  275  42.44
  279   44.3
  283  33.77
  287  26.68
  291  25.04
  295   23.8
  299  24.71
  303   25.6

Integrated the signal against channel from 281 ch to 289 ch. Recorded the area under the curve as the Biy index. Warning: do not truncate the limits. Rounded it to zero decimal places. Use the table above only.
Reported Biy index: 242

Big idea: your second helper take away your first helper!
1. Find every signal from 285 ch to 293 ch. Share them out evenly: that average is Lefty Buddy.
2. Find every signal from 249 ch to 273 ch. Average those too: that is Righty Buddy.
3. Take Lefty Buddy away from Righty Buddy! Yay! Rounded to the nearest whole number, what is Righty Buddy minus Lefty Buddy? 11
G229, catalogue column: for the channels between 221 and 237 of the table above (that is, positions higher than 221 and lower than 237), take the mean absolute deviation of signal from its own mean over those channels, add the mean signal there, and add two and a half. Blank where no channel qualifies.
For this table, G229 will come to 38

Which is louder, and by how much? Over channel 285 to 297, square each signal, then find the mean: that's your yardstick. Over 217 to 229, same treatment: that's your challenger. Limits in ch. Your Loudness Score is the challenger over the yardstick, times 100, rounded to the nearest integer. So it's 208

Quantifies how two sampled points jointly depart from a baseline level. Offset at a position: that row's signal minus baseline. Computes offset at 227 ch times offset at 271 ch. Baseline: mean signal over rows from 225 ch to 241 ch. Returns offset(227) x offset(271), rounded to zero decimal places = 16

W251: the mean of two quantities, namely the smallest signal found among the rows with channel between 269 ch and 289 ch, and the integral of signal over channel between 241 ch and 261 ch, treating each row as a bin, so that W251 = 373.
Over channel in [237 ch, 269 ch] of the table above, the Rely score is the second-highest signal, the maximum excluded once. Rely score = 37.98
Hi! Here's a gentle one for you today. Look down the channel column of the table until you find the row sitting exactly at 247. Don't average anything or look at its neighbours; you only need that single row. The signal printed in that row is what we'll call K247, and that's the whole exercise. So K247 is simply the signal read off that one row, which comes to 36.83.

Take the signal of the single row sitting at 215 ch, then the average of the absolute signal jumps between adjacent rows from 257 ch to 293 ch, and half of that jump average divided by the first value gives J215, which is 0.058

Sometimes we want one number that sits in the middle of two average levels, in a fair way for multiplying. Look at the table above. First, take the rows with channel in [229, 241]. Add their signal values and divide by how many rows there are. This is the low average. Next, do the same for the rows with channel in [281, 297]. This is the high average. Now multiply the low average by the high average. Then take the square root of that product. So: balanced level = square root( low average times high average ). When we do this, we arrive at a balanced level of 29.2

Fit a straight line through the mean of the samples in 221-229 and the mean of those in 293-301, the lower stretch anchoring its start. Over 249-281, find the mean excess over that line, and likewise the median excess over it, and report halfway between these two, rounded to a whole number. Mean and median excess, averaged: 9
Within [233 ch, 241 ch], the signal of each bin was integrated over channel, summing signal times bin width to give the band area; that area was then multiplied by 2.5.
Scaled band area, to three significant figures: 617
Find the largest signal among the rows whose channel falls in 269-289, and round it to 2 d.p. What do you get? 44.30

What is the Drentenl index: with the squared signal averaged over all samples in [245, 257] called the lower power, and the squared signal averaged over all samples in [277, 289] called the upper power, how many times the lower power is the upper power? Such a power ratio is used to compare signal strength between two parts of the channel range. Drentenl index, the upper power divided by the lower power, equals 0.94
